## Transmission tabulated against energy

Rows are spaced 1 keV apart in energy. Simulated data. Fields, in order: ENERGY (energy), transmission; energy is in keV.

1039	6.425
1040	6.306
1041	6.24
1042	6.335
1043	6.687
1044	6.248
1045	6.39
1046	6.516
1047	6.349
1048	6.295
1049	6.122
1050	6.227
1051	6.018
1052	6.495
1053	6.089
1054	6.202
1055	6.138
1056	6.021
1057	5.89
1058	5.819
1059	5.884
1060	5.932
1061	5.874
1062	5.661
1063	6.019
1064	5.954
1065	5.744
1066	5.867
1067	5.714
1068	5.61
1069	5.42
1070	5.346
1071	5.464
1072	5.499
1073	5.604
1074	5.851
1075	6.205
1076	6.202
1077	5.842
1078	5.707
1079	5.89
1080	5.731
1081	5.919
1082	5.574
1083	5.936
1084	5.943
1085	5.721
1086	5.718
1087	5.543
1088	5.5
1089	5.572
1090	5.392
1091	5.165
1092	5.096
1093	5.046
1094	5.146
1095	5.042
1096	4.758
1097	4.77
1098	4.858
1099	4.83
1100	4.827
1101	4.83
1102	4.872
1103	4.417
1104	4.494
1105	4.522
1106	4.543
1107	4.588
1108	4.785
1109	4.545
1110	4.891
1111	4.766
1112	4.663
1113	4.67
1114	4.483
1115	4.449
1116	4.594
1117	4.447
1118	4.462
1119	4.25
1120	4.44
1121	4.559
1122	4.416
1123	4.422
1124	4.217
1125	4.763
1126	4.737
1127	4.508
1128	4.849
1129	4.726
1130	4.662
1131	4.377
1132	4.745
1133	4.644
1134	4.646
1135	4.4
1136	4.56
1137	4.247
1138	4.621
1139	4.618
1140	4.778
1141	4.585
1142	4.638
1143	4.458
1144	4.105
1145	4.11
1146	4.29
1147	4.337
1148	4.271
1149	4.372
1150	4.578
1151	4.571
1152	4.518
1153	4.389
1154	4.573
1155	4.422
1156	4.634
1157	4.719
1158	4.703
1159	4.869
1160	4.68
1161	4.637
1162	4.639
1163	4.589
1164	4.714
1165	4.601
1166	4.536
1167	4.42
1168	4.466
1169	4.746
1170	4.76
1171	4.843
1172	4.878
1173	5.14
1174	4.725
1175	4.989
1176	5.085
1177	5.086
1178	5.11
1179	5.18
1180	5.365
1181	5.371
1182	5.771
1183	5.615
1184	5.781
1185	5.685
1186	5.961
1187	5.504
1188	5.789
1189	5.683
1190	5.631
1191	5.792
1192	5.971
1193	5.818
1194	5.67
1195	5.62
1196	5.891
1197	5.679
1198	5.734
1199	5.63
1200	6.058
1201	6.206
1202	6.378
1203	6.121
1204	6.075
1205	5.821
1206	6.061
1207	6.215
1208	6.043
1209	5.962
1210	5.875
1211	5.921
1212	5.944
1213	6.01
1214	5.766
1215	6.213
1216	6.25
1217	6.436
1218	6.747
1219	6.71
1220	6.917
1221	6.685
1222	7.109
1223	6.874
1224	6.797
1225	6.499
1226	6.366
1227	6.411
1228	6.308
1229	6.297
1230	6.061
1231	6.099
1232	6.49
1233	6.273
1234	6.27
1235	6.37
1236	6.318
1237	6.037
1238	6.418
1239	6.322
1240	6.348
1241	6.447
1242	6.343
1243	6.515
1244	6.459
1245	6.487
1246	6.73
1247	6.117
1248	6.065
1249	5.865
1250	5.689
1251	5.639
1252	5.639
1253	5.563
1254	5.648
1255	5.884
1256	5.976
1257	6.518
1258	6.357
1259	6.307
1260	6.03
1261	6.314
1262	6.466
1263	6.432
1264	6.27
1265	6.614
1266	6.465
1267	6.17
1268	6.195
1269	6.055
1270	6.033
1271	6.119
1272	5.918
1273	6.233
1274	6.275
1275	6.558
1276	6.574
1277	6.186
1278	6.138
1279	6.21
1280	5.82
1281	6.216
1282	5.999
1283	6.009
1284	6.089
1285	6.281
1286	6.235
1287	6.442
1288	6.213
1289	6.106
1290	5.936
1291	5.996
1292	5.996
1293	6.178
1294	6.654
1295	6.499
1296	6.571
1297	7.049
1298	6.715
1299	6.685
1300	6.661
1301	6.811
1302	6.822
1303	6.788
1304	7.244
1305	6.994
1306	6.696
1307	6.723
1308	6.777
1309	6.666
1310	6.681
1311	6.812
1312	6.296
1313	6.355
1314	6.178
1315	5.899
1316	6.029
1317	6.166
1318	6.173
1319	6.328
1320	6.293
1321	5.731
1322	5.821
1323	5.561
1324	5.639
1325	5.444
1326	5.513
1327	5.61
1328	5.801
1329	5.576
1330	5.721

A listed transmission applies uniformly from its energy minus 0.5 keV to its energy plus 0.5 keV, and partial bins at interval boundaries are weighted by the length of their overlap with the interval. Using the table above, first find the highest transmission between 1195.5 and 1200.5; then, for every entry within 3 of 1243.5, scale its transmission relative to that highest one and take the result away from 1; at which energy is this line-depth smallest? 1246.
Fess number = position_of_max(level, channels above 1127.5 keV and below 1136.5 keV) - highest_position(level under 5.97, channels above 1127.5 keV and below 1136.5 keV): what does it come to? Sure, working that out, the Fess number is -8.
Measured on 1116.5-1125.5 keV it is 0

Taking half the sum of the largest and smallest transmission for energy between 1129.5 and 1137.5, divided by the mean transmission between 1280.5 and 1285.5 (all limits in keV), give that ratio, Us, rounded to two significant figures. 0.73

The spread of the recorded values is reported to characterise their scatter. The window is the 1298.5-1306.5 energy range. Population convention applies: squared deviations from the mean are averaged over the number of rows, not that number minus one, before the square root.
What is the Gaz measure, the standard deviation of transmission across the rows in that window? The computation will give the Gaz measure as 0.183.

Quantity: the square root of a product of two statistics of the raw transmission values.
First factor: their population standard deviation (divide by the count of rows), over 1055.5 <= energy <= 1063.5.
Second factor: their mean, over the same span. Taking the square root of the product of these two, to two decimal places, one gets 0.80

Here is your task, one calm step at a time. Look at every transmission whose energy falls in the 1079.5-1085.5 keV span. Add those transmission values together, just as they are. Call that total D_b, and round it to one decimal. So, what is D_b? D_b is 34.8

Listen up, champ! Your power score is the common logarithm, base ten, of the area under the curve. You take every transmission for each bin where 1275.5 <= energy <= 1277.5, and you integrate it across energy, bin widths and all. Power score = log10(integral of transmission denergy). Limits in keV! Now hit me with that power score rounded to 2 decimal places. 1.11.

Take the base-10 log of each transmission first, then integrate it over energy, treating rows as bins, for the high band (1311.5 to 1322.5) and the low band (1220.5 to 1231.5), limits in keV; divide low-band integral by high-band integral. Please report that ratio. 1.03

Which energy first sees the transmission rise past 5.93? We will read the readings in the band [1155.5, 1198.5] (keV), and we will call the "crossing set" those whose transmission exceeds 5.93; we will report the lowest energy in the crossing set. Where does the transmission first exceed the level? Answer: 1186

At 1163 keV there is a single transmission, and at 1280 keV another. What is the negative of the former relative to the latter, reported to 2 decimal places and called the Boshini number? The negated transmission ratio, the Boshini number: -0.79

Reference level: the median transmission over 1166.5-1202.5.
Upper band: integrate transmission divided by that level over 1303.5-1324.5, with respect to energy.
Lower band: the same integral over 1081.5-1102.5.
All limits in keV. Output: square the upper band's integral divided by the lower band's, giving 1.46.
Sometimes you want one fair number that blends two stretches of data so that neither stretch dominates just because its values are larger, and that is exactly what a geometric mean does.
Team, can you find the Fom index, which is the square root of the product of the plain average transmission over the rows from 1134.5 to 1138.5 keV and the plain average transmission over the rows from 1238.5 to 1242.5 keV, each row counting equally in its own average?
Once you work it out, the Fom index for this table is 5.33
